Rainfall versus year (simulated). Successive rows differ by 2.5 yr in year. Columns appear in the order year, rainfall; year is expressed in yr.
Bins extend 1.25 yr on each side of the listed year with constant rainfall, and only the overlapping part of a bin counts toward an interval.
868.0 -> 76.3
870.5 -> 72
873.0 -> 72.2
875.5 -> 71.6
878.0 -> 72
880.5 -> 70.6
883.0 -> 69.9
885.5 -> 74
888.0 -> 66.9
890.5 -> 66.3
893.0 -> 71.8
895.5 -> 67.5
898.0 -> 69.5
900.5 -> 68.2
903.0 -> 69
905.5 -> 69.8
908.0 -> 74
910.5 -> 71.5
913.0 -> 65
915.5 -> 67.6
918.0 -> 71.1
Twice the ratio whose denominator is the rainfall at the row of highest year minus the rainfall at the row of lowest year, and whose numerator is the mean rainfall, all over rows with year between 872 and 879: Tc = -719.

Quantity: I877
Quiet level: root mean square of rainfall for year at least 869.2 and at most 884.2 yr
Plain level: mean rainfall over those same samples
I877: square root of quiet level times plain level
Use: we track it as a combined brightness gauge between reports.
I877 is 71.4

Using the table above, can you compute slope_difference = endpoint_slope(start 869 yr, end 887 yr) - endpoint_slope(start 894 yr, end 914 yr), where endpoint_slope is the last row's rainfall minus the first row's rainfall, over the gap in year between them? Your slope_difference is 0.3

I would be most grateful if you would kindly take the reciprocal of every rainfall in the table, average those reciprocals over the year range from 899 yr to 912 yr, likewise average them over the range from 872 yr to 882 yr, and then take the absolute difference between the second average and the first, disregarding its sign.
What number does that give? 0.0002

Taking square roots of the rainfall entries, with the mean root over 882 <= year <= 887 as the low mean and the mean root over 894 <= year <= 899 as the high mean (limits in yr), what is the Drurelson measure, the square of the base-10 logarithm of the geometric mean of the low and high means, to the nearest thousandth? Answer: 0.852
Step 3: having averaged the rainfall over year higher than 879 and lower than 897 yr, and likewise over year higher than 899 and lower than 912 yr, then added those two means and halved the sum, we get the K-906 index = 70.0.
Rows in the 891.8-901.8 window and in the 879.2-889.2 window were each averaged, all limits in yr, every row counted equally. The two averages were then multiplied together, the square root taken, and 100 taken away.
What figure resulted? -30.2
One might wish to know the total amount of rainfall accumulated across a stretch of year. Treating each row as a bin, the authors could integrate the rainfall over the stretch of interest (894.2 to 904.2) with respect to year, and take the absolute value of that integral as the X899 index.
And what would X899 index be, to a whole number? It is 686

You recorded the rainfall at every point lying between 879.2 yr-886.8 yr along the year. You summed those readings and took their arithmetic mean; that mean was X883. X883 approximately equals 71.5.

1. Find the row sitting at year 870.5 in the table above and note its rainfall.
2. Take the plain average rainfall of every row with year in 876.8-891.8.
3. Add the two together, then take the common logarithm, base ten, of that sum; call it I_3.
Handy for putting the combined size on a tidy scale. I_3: 2.15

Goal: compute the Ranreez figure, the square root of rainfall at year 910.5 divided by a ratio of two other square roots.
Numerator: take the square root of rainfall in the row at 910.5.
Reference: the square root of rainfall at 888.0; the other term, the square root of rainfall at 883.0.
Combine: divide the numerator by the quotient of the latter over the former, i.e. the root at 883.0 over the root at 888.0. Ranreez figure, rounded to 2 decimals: 8.27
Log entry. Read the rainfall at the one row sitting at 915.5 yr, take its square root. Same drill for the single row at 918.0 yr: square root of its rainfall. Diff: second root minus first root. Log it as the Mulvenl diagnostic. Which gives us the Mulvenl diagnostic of 0.21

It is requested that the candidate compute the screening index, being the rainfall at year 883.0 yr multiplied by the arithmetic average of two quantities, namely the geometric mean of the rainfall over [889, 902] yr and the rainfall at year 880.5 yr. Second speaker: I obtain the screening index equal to 4866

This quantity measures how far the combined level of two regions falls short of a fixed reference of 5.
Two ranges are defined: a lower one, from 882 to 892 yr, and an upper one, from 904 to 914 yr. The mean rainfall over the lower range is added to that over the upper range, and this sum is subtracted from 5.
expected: -134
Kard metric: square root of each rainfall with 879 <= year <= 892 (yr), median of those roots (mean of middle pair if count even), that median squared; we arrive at 69.9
